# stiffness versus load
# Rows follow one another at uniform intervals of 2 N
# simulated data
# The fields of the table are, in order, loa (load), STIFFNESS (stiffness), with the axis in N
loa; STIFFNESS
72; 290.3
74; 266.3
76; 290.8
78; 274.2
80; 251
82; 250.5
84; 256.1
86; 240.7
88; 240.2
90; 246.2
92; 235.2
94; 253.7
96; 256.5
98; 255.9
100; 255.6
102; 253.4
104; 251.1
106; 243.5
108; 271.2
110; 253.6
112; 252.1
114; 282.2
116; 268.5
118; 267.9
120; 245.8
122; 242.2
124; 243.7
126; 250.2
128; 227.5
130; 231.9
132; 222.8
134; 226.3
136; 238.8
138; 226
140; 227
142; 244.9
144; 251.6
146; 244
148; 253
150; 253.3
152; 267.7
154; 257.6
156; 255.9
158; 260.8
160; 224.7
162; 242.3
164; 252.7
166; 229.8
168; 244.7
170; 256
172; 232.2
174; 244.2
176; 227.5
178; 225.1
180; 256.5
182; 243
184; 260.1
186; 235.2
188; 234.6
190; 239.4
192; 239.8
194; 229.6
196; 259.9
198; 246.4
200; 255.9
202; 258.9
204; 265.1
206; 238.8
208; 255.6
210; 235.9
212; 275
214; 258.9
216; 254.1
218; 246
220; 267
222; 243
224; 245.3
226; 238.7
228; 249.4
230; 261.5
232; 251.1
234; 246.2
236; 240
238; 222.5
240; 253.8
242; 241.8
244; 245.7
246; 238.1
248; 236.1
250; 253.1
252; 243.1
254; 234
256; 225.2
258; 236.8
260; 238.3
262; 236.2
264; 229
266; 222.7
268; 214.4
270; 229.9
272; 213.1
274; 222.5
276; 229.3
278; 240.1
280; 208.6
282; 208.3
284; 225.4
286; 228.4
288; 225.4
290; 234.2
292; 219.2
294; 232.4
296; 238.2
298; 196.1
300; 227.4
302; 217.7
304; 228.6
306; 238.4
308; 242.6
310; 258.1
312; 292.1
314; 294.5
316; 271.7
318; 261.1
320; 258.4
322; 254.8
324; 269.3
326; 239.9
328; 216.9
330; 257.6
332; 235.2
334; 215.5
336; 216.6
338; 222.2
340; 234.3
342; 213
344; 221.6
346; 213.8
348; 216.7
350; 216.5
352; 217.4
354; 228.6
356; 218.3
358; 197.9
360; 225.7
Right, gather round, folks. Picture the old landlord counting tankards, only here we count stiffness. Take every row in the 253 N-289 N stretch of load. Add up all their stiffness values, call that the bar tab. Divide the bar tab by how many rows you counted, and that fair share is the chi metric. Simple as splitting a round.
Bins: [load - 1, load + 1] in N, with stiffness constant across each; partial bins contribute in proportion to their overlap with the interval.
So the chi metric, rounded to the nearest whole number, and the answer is 226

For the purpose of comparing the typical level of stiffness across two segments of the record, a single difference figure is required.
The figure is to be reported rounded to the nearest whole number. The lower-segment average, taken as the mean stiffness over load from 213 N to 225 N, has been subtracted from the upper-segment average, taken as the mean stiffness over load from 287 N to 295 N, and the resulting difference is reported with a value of -25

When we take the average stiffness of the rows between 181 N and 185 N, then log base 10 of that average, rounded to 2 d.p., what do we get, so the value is 2.40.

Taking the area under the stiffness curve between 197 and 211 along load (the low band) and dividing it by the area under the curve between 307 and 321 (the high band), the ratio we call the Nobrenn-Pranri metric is 0.94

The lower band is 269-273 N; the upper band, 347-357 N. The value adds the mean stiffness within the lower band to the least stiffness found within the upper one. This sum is 438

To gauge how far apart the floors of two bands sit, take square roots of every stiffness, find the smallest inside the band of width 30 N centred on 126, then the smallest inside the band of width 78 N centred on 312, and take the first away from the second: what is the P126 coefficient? -0.9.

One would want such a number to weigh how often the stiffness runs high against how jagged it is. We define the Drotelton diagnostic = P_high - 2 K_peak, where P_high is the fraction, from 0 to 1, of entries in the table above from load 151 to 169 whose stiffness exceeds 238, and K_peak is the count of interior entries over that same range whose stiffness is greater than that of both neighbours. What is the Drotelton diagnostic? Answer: -3.22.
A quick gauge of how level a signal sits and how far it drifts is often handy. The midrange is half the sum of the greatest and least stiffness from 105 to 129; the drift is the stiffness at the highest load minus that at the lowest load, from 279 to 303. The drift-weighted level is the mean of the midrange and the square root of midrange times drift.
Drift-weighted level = 152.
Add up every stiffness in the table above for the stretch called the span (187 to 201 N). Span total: 1706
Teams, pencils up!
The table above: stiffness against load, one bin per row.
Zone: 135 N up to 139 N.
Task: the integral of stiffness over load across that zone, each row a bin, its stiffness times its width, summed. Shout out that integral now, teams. 930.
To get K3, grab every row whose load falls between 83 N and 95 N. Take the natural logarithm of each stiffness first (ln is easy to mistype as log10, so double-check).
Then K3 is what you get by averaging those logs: 5.50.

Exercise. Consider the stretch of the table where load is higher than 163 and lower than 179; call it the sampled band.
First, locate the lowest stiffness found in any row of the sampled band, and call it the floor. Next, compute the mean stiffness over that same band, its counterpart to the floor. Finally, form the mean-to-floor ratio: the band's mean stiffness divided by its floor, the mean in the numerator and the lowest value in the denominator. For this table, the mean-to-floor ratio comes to 1.06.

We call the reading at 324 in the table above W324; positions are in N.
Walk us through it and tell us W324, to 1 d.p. 269.3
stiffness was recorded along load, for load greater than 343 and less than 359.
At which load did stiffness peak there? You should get 354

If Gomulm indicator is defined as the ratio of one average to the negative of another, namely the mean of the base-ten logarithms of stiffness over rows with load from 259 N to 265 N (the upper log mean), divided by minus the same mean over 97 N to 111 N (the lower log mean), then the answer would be -0.98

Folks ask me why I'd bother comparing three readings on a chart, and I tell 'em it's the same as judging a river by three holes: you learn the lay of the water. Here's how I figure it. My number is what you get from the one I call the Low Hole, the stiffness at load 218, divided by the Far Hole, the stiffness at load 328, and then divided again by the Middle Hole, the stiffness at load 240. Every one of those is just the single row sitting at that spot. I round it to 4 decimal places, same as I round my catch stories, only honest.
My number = 0.0045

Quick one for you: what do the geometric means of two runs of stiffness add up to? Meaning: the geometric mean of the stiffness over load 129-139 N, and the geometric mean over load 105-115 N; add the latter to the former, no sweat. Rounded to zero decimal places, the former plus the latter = 489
